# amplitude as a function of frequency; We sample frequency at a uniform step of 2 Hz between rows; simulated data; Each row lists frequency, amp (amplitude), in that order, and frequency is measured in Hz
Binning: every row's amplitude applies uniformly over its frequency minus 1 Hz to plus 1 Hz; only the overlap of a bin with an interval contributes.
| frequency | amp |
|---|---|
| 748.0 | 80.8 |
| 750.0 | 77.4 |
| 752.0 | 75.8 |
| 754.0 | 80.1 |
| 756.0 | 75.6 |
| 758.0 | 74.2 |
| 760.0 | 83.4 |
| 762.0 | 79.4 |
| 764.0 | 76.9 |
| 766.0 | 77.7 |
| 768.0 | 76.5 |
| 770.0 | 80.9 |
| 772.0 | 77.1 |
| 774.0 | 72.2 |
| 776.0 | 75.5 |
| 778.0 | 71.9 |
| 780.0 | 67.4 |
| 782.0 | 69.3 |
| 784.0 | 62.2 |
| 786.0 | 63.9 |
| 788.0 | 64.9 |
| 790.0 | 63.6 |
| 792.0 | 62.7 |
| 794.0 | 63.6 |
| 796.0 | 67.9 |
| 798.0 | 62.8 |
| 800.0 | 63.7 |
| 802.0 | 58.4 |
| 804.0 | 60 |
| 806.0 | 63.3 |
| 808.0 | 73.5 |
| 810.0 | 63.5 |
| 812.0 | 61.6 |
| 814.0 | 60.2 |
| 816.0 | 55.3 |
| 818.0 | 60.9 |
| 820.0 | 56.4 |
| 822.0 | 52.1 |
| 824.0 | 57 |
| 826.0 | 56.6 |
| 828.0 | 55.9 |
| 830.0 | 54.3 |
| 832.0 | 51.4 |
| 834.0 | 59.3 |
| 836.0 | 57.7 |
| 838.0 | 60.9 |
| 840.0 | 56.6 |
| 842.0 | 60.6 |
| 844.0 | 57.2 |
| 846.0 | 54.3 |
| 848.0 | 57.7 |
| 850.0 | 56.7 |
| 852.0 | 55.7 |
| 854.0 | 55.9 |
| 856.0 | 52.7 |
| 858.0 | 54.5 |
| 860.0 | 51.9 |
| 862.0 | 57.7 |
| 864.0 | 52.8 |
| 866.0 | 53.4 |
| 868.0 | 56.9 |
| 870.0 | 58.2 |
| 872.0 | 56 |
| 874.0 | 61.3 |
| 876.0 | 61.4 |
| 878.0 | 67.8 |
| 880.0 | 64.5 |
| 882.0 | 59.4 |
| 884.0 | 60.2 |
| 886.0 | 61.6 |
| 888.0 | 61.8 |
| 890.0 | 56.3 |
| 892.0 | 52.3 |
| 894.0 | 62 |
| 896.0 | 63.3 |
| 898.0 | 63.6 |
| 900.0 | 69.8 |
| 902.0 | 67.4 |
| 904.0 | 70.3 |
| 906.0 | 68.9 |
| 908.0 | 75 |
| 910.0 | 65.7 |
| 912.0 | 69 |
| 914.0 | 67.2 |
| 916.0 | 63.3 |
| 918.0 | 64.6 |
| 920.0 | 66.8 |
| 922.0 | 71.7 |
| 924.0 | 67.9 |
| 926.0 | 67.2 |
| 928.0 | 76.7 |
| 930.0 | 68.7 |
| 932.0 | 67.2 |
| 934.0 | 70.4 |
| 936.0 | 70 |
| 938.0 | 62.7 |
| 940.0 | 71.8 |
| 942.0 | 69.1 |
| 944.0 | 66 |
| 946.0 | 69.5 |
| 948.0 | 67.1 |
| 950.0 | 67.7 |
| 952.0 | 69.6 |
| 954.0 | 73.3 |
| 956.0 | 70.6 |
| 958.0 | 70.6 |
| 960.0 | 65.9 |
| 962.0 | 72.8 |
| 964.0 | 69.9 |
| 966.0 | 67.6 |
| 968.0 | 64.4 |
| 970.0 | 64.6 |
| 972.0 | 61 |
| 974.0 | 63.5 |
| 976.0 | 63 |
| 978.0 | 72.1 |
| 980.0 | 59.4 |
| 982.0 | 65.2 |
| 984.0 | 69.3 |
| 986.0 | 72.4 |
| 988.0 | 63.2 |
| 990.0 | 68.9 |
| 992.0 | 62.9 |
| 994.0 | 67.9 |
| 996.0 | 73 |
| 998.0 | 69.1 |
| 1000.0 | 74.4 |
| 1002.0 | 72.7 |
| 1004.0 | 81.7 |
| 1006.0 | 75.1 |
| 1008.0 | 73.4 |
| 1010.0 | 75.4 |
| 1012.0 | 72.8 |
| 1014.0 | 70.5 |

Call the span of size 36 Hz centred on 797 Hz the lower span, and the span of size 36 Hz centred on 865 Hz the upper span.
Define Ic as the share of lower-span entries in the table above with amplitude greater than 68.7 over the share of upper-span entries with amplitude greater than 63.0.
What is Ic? 1.00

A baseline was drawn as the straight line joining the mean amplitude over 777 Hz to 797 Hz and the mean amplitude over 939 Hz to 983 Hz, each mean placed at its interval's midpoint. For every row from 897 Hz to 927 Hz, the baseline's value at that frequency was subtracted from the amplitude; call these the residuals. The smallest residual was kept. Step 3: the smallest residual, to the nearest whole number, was -4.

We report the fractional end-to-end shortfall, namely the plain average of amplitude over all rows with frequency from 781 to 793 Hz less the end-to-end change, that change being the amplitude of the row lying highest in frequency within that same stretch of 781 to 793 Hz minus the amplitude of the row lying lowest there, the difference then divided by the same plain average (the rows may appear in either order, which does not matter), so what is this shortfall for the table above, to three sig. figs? 1.10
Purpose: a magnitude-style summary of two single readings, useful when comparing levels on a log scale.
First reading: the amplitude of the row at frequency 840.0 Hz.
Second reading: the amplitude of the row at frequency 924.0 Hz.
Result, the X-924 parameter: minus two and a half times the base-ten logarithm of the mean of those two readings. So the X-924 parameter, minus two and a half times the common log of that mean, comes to -4.49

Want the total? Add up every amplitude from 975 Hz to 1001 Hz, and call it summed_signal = 881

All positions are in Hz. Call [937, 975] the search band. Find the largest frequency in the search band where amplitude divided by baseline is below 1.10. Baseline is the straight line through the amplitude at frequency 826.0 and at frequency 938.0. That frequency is 974.0 Hz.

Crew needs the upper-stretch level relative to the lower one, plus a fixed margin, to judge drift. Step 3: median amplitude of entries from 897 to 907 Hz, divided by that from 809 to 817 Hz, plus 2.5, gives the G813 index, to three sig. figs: 3.63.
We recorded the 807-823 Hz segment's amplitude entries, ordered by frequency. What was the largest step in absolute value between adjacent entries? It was 10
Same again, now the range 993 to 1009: 9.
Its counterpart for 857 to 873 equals 6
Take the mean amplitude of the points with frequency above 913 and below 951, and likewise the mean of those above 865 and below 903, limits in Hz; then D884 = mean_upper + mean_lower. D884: 129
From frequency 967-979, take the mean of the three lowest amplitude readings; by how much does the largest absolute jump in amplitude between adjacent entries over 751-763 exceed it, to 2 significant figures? -53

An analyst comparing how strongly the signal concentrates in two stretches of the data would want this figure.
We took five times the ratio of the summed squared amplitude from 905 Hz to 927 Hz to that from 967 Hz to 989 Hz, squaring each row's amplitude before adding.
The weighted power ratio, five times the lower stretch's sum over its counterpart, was 5.4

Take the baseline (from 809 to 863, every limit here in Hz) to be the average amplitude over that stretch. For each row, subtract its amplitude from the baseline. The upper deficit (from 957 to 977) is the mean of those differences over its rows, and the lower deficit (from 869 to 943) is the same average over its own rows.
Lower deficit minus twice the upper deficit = 10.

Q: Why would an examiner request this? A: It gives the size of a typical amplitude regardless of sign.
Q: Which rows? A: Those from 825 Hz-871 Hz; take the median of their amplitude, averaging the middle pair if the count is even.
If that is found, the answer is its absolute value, 57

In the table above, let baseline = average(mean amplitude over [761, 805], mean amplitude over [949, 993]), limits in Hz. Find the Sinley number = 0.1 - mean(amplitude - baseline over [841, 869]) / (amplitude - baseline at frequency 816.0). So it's -0.9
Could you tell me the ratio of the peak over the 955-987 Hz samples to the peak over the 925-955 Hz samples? 0.949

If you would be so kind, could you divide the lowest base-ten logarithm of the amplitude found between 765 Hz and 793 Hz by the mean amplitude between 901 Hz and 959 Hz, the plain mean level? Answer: 0.0261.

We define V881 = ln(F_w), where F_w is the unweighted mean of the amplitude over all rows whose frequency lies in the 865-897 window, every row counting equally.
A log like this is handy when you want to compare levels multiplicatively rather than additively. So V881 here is 4.09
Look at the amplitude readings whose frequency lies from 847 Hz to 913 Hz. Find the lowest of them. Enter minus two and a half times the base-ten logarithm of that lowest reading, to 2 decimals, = -4.29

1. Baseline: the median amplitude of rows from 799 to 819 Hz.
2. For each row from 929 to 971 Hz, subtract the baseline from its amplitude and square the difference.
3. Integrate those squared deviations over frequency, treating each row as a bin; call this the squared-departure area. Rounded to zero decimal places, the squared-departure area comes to 2548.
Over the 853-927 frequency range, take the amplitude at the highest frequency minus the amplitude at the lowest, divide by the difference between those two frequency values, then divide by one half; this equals 0.31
